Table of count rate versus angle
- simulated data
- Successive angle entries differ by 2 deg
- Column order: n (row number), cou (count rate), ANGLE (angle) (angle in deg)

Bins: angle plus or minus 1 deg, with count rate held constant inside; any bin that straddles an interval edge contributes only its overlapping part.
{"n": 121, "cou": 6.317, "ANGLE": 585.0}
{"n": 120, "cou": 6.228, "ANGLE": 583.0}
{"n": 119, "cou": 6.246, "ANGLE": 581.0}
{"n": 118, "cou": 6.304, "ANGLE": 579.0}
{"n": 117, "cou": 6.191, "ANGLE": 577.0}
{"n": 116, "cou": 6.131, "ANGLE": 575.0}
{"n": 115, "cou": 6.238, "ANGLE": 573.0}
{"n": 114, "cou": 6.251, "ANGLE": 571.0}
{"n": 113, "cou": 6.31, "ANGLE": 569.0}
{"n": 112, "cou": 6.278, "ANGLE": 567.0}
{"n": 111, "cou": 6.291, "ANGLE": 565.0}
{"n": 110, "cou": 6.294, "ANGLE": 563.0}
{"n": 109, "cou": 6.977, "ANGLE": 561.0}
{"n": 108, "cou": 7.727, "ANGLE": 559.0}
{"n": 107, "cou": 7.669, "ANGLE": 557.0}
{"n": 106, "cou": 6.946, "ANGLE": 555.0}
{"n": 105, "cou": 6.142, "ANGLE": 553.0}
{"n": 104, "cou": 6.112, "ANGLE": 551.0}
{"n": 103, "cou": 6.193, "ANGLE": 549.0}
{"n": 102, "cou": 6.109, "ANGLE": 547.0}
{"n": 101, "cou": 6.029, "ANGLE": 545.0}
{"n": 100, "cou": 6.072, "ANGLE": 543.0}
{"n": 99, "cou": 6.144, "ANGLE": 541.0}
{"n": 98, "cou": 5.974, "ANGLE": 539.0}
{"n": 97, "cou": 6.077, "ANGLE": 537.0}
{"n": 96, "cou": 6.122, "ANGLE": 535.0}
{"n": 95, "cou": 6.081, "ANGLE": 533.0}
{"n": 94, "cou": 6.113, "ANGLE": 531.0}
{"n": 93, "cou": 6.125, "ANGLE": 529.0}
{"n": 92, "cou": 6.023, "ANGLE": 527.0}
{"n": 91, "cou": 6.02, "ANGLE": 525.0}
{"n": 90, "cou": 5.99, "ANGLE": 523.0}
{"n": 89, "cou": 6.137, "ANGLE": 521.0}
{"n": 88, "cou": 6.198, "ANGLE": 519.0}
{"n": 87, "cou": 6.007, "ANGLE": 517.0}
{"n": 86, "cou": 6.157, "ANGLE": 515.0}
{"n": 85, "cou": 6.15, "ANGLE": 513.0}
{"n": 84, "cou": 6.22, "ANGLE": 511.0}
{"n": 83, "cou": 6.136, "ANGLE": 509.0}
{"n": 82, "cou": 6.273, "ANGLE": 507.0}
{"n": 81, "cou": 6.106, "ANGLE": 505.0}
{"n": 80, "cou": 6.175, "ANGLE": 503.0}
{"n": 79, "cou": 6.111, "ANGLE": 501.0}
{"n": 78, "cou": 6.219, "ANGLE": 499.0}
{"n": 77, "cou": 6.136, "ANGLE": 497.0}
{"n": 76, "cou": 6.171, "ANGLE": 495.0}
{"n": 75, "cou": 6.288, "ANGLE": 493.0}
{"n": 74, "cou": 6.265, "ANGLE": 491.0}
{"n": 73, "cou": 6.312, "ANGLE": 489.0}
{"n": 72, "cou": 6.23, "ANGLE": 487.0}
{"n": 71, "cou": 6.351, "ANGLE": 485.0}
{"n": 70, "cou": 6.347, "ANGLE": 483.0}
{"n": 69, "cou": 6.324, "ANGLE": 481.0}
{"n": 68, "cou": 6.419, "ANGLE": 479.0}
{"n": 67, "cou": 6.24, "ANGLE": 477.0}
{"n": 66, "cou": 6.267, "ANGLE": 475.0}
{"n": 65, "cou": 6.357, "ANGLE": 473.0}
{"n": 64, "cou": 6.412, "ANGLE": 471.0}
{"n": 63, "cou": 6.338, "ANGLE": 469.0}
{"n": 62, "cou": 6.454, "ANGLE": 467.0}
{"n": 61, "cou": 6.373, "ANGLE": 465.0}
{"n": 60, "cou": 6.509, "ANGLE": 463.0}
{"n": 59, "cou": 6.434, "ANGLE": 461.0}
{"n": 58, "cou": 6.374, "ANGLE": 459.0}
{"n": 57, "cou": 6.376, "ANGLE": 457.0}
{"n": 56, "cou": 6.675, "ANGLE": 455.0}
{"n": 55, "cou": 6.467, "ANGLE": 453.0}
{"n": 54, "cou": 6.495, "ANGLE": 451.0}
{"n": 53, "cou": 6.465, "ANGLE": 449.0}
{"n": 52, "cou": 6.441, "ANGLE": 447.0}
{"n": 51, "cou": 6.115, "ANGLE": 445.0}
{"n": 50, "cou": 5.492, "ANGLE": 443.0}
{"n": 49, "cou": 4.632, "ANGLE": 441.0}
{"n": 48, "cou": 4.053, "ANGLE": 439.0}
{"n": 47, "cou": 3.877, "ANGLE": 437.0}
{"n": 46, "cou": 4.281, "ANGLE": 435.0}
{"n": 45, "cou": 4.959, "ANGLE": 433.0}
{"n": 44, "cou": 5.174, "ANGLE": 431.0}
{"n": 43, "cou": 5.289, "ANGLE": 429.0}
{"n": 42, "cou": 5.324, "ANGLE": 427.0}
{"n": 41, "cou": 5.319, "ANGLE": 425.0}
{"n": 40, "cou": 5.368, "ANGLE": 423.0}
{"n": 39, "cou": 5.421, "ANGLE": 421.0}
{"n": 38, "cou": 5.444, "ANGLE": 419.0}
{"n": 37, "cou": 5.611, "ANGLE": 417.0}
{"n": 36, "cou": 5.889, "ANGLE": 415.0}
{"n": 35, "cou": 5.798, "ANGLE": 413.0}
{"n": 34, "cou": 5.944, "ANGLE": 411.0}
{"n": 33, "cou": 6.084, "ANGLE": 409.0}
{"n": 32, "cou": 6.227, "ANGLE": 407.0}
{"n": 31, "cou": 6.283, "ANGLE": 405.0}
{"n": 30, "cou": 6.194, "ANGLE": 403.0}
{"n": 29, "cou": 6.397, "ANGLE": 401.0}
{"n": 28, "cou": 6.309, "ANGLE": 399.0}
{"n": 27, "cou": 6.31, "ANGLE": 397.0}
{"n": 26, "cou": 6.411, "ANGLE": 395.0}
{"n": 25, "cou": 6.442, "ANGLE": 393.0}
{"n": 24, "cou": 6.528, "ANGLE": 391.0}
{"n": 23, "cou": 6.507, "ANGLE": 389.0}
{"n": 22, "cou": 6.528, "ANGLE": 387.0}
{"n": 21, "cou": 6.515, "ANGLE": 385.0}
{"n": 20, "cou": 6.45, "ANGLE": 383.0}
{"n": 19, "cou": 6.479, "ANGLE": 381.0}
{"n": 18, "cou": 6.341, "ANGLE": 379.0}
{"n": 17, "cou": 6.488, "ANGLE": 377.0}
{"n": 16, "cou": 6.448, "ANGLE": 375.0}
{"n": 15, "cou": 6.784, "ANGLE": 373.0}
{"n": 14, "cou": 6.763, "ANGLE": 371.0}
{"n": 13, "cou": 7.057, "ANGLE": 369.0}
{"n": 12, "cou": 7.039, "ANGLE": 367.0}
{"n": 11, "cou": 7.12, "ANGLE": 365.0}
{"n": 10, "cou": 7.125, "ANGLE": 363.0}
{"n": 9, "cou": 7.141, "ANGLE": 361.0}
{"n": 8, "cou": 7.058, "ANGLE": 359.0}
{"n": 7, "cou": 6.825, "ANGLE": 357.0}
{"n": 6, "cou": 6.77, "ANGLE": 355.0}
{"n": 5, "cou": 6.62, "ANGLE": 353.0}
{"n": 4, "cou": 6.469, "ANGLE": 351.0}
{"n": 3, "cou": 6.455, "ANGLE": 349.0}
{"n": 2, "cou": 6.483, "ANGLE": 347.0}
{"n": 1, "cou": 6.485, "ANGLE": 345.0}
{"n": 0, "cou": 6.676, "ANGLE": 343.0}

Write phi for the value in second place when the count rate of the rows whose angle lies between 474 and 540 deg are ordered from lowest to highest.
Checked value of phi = 5.99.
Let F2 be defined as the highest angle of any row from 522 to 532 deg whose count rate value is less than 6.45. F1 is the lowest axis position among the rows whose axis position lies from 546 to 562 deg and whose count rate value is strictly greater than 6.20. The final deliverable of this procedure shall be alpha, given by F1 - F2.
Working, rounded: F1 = 555.0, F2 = 531.0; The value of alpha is 24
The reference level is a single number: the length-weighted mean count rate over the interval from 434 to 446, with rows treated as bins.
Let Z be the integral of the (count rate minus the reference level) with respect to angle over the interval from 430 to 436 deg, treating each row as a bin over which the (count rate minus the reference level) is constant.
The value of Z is 0.4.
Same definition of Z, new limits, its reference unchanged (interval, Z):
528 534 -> 8.2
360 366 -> 14.3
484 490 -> 9.3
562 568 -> 9.3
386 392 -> 10.7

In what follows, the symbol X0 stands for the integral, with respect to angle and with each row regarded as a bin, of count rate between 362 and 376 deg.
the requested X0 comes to 97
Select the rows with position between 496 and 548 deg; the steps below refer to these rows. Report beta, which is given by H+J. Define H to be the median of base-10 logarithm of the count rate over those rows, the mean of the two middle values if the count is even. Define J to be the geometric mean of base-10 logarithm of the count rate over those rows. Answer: 1.57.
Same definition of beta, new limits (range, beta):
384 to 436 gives 1.54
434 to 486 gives 1.58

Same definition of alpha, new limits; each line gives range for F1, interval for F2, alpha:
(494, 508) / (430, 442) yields 58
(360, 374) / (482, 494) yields -132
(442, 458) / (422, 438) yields 10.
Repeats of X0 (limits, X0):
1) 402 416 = 85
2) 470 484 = 89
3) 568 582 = 87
